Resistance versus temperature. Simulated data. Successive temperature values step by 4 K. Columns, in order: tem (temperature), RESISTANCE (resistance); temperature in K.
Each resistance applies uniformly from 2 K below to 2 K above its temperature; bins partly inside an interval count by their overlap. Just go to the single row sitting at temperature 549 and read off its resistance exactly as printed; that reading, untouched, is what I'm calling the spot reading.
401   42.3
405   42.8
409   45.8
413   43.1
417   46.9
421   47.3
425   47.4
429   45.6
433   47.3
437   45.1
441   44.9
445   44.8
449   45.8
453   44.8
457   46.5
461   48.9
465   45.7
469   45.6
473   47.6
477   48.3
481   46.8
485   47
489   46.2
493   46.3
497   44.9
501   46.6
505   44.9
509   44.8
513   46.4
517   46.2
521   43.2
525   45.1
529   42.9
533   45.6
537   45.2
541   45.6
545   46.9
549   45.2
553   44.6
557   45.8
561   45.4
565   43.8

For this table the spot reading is 45.2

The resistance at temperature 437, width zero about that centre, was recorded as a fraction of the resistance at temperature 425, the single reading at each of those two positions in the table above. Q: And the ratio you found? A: 0.95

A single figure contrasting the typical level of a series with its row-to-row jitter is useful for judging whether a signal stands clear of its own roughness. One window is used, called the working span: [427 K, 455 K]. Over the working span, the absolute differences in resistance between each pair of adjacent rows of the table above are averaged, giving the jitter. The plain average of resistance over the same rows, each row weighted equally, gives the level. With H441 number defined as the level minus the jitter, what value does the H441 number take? 44.4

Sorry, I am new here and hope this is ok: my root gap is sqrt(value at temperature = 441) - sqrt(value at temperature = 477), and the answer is -0.25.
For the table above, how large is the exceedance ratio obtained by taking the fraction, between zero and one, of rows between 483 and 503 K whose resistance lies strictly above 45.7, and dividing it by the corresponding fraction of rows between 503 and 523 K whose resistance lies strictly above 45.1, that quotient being 2.0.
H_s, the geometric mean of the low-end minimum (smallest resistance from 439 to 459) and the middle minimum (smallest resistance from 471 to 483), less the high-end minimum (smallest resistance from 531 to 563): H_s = 1.2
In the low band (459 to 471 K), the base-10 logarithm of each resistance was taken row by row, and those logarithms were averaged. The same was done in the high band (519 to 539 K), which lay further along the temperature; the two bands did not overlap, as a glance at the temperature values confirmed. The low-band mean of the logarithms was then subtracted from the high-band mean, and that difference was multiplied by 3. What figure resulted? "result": -0.07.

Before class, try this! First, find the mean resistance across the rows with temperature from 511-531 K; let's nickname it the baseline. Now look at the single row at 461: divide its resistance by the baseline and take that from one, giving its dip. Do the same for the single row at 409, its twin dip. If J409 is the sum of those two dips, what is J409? -0.116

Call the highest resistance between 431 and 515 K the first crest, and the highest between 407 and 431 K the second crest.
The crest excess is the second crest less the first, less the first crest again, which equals -50.4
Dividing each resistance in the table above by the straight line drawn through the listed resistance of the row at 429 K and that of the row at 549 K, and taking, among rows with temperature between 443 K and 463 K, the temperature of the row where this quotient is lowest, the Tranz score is 445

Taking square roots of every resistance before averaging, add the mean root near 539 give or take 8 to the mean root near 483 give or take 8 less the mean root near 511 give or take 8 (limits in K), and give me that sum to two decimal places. 6.88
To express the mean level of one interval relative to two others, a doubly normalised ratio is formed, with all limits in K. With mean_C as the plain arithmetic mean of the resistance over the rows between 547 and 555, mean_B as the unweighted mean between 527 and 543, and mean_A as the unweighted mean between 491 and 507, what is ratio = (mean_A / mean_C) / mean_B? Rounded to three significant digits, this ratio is 0.0227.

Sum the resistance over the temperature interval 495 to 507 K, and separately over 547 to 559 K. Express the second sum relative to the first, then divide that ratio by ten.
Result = 0.099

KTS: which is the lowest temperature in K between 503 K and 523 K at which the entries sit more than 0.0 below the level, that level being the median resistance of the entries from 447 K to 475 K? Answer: 505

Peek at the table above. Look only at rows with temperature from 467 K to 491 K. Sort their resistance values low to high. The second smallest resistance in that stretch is 46.2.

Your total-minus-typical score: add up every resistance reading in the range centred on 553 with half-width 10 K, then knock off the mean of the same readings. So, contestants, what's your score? 182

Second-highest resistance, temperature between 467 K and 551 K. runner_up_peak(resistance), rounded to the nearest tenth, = 47.6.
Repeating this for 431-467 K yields 47.3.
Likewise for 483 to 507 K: 46.6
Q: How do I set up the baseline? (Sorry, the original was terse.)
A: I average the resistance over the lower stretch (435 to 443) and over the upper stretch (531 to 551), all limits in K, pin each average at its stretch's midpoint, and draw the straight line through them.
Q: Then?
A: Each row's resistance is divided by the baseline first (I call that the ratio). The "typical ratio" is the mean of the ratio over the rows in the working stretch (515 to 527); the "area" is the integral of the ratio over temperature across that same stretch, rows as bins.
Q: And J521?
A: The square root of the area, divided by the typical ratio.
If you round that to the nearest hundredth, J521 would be 3.49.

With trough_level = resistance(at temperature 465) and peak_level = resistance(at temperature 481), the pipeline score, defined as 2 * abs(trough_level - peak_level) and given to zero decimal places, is 2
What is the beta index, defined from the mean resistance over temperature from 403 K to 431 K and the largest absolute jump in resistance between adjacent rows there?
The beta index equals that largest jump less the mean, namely -41.8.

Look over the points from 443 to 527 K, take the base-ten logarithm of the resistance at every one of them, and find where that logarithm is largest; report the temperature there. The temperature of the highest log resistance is 461 K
